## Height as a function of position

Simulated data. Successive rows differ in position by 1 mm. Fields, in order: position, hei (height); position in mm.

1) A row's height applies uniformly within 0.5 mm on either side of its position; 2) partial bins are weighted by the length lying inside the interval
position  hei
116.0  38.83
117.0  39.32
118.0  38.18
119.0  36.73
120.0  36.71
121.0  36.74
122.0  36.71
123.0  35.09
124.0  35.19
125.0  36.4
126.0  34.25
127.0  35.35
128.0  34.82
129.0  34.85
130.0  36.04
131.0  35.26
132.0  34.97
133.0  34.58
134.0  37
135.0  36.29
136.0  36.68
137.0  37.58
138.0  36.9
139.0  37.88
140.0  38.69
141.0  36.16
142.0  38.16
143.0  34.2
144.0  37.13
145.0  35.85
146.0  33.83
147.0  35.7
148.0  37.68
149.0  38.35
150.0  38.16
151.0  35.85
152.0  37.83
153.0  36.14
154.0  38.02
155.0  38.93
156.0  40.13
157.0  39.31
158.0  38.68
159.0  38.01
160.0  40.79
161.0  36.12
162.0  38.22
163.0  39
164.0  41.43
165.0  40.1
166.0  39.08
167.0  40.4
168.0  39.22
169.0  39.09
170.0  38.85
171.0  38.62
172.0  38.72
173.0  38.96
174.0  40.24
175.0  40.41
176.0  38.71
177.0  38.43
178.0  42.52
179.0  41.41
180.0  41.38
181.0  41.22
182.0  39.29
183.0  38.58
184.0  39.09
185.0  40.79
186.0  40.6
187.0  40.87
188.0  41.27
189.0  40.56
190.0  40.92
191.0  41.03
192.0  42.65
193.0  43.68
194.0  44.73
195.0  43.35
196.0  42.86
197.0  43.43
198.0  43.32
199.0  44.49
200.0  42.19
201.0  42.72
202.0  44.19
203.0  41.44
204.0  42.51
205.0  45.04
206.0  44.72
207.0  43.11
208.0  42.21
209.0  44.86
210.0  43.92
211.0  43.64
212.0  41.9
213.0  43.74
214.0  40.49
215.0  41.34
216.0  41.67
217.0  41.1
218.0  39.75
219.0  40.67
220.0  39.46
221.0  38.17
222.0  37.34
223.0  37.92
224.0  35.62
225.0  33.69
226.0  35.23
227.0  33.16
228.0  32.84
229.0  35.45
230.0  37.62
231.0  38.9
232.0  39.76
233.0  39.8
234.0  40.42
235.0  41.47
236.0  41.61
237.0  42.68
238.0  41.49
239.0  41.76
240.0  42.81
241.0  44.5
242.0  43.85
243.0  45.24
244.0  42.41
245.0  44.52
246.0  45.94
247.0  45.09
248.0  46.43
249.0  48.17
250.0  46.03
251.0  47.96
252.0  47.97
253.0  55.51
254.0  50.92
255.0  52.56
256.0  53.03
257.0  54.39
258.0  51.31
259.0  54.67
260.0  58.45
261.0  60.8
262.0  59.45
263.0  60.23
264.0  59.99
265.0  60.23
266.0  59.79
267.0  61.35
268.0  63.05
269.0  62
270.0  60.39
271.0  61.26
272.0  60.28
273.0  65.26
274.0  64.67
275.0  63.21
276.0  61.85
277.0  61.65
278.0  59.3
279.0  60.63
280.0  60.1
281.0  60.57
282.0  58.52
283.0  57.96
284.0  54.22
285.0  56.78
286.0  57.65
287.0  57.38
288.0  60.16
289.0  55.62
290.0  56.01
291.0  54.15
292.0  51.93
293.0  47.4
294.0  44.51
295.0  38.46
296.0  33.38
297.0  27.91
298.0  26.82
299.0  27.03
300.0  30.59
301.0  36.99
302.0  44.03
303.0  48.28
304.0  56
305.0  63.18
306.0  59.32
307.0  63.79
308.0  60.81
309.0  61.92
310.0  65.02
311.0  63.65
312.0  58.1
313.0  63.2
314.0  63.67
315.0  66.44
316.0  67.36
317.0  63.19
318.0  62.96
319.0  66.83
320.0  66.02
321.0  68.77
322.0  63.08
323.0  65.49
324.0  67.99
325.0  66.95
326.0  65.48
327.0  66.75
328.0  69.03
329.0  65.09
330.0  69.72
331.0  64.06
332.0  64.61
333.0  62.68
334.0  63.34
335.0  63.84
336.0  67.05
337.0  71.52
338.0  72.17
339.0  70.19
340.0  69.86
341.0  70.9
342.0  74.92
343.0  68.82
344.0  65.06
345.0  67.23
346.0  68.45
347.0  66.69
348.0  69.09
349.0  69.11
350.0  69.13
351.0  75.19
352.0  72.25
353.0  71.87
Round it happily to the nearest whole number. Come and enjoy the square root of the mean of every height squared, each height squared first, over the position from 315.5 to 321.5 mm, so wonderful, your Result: 66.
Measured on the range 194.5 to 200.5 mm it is 43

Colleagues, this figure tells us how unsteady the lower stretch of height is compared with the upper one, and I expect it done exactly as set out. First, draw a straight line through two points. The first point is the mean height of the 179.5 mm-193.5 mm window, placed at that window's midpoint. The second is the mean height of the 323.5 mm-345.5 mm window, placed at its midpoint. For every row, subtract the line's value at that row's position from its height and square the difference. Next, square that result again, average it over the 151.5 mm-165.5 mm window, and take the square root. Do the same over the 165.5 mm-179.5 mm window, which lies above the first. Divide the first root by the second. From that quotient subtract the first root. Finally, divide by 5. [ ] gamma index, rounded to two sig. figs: -2.0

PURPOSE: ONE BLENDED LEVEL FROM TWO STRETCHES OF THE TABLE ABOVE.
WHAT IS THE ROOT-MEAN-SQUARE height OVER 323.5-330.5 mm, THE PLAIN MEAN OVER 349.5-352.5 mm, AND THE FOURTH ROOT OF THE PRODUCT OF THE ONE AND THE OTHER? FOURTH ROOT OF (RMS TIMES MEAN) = 8.35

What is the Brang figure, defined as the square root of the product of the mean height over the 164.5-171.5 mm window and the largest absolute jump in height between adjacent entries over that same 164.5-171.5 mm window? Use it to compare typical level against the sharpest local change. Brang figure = 7.2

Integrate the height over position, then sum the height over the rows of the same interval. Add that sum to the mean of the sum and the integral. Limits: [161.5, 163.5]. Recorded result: 154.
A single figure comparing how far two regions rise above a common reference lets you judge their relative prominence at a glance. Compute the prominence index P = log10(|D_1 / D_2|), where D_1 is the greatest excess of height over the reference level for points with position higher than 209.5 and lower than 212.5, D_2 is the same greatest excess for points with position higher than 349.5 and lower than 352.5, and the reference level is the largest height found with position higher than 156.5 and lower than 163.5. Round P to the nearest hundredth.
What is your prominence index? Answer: -1.04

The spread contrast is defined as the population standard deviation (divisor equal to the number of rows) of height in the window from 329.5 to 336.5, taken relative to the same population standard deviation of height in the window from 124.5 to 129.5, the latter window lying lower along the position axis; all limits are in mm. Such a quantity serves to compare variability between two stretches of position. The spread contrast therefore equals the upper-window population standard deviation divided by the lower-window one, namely 3.2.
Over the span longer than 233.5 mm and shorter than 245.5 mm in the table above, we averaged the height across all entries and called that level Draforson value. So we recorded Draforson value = 43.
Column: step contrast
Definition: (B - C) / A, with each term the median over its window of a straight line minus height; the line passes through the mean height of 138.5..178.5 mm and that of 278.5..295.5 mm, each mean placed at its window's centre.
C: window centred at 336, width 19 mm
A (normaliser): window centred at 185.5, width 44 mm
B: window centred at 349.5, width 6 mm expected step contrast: 1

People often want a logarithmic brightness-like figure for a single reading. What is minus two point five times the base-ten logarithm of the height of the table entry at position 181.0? -4.0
